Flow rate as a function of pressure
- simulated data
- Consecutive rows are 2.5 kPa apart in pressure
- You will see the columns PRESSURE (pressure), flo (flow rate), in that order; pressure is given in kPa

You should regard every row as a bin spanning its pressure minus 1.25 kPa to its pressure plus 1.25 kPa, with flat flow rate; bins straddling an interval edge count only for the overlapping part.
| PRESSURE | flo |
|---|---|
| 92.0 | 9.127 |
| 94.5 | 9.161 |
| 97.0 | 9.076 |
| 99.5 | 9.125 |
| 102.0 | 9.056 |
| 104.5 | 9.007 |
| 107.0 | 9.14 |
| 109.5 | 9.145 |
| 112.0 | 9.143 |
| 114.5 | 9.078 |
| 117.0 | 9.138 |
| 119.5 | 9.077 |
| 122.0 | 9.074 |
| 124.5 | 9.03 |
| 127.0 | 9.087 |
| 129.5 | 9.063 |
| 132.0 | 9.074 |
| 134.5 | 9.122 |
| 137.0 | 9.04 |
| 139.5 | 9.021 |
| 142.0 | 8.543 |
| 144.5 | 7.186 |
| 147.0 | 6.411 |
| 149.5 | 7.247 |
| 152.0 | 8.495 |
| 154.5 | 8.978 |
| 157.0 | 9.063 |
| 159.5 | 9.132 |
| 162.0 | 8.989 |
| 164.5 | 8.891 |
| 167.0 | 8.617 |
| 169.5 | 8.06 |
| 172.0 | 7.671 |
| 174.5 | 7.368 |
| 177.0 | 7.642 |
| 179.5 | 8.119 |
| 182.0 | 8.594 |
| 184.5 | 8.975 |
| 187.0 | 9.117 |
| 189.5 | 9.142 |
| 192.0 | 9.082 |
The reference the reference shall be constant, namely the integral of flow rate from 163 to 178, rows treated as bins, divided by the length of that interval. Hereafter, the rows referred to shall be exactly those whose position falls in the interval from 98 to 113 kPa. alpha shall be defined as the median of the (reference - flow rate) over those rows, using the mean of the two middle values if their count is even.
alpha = -1.07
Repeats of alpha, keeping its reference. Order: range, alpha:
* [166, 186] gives -0.03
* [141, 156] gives 0.19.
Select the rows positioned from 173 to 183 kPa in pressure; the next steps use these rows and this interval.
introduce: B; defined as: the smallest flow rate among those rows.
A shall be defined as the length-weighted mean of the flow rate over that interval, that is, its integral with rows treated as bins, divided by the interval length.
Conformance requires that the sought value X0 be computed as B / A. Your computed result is 0.932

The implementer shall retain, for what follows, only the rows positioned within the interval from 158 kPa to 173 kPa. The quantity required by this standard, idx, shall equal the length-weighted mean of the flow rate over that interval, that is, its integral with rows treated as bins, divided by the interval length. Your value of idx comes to 8.6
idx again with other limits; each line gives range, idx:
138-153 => 7.8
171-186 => 8.1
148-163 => 8.6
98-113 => 9.1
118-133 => 9.1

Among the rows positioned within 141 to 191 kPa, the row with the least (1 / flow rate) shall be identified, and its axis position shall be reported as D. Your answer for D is 189.5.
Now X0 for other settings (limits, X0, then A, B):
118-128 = 0.996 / 9.07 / 9.03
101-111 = 0.991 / 9.09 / 9.007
